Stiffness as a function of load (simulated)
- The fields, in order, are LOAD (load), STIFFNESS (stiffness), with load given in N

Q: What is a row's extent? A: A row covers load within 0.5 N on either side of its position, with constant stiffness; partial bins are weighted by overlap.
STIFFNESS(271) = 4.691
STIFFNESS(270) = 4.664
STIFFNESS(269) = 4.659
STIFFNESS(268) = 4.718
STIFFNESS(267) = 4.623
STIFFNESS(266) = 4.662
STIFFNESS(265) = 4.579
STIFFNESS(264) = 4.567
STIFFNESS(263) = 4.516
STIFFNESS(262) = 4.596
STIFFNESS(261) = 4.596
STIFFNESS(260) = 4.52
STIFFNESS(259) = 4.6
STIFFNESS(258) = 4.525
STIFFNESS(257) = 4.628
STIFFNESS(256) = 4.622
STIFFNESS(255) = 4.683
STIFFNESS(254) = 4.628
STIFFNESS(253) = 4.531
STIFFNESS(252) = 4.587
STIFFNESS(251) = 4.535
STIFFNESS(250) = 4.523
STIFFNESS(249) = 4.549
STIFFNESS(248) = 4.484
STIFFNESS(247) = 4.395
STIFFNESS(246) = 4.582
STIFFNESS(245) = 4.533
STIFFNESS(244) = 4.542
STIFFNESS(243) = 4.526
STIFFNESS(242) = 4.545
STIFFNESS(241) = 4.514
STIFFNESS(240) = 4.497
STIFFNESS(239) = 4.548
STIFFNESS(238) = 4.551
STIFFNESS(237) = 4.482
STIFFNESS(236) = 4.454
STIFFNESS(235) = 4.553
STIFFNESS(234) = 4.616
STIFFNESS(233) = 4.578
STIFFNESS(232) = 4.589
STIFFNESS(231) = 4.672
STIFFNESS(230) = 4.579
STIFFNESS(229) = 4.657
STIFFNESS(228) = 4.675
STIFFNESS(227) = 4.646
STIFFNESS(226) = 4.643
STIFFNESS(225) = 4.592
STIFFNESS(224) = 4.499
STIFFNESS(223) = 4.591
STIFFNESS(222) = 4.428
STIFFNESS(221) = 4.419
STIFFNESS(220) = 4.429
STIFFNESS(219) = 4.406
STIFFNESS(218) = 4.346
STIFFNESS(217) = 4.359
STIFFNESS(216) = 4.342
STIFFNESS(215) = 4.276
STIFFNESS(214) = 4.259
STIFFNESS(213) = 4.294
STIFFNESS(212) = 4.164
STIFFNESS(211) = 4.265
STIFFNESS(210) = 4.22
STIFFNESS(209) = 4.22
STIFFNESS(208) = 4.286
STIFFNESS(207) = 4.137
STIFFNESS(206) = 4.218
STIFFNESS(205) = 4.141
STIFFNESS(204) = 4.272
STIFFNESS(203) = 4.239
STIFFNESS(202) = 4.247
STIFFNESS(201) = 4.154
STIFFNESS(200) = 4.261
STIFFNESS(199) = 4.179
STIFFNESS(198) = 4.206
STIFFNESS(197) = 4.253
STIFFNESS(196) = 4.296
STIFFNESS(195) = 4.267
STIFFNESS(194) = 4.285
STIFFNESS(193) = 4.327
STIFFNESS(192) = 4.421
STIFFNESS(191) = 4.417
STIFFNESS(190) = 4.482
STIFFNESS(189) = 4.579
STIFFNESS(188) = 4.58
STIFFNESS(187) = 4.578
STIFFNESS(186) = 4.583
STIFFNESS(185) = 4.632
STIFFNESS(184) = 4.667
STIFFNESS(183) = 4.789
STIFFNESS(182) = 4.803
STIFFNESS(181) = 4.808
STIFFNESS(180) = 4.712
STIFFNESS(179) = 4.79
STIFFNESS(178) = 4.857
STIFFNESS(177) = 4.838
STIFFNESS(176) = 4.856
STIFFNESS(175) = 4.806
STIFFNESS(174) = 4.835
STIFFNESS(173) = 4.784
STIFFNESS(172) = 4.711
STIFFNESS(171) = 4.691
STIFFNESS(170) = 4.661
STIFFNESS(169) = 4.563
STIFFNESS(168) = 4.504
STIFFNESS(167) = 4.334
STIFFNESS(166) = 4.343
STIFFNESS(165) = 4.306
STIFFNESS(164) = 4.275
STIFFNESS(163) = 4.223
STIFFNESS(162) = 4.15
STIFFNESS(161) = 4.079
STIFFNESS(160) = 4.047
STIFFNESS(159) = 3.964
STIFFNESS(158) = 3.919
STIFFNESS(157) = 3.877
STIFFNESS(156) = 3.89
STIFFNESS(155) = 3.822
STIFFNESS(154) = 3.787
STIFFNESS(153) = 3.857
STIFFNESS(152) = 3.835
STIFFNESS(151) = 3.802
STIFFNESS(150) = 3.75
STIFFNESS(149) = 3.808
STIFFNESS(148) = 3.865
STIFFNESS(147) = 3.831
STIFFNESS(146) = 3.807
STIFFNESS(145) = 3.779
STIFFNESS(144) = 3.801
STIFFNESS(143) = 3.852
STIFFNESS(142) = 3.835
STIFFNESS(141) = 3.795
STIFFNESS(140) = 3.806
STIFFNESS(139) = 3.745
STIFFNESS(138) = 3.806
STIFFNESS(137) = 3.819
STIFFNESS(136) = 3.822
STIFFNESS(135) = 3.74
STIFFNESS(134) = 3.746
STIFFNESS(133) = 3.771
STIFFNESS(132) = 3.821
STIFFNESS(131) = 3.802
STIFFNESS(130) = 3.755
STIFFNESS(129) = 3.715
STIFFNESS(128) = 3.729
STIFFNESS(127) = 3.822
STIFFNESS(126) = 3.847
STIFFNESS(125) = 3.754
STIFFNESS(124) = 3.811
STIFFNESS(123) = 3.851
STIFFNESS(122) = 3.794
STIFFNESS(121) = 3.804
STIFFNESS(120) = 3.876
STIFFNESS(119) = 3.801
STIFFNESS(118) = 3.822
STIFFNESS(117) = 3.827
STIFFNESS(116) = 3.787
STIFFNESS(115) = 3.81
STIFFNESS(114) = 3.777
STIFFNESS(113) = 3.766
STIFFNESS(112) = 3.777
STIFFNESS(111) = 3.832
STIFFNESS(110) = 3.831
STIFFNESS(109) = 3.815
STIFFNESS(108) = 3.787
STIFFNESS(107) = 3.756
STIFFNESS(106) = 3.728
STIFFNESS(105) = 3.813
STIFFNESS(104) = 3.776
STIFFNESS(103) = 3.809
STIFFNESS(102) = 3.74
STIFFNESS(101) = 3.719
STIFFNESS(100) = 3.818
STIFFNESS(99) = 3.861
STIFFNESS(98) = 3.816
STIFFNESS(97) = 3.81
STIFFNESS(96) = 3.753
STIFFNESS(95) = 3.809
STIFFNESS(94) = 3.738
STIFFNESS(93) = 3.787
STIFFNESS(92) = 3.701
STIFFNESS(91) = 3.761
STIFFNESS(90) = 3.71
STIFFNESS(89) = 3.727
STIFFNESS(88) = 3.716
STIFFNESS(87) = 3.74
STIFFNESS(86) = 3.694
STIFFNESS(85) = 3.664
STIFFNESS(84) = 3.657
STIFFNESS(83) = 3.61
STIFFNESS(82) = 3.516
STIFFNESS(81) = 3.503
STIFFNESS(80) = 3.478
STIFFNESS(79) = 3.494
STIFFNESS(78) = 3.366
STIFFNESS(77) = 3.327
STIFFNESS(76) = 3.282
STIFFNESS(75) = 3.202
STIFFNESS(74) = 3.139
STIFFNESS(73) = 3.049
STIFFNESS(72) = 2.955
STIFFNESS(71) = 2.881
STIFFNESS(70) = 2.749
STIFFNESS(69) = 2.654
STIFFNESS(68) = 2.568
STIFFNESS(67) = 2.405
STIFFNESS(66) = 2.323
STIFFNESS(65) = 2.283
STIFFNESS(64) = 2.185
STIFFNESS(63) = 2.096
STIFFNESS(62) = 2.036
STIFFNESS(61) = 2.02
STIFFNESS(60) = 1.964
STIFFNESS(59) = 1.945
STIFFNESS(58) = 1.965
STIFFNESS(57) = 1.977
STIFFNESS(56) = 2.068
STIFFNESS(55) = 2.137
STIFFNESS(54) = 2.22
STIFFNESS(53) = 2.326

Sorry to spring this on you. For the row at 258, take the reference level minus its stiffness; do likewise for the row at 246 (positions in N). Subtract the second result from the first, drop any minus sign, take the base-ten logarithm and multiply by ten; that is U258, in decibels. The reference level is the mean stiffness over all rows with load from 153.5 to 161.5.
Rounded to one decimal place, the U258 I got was -12.4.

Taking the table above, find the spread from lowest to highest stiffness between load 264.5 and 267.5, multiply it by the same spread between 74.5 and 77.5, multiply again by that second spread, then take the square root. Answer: 0.036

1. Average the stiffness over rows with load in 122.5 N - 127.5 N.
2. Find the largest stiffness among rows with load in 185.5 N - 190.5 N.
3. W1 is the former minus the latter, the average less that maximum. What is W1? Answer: -0.77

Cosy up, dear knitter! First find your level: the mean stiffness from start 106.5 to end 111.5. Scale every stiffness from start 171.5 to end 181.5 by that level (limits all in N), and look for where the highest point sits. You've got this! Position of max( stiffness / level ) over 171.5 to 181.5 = 178 N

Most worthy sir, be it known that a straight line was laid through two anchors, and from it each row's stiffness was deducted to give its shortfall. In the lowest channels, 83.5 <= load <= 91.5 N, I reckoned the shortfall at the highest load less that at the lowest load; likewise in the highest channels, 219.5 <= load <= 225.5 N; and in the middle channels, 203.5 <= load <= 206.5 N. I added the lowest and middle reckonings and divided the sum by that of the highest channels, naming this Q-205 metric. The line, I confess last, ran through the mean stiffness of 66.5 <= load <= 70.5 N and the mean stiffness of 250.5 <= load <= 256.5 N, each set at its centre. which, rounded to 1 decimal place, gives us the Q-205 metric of -0.4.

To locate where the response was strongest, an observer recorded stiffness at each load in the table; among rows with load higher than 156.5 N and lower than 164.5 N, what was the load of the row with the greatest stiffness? 164 N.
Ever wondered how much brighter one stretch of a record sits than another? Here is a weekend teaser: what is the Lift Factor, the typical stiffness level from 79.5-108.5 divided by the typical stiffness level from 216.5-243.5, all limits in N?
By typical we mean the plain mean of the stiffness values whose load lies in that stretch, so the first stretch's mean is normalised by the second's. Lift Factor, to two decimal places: 0.82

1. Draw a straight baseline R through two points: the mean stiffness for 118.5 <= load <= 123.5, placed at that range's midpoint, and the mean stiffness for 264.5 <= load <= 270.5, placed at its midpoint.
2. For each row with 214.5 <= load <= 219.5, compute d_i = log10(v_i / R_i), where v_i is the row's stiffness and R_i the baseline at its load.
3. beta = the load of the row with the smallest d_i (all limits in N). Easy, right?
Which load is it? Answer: 215 N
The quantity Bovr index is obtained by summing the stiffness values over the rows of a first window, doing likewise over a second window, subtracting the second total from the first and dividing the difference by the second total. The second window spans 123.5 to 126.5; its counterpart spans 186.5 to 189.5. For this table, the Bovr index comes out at 0.20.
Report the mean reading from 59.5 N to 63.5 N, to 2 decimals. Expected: 2.03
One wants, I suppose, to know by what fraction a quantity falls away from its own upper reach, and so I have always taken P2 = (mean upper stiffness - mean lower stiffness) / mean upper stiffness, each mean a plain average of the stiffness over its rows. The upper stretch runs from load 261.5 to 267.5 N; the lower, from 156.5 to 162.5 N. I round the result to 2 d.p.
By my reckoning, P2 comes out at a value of 0.13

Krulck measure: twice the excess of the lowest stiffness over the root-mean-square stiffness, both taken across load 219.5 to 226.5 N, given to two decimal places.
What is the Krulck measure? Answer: -0.19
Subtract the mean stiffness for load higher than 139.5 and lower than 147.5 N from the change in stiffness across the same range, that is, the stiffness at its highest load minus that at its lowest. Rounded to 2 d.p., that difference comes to -3.79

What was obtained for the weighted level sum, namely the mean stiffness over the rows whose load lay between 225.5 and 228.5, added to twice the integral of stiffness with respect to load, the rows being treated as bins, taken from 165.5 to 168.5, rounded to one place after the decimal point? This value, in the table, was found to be 31.0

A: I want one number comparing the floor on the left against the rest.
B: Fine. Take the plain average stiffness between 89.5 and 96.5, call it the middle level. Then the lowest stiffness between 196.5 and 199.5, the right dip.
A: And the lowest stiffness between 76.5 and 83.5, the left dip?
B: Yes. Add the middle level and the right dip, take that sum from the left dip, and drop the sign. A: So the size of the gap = 4.6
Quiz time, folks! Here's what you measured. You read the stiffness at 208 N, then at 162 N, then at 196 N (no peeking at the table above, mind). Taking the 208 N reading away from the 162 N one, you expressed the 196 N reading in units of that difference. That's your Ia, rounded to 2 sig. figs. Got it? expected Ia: -32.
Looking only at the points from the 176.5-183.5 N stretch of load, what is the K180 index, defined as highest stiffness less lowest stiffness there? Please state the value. 0.145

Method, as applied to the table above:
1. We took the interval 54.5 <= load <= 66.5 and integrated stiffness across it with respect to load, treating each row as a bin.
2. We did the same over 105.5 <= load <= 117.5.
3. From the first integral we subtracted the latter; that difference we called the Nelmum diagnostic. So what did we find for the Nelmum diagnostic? -20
